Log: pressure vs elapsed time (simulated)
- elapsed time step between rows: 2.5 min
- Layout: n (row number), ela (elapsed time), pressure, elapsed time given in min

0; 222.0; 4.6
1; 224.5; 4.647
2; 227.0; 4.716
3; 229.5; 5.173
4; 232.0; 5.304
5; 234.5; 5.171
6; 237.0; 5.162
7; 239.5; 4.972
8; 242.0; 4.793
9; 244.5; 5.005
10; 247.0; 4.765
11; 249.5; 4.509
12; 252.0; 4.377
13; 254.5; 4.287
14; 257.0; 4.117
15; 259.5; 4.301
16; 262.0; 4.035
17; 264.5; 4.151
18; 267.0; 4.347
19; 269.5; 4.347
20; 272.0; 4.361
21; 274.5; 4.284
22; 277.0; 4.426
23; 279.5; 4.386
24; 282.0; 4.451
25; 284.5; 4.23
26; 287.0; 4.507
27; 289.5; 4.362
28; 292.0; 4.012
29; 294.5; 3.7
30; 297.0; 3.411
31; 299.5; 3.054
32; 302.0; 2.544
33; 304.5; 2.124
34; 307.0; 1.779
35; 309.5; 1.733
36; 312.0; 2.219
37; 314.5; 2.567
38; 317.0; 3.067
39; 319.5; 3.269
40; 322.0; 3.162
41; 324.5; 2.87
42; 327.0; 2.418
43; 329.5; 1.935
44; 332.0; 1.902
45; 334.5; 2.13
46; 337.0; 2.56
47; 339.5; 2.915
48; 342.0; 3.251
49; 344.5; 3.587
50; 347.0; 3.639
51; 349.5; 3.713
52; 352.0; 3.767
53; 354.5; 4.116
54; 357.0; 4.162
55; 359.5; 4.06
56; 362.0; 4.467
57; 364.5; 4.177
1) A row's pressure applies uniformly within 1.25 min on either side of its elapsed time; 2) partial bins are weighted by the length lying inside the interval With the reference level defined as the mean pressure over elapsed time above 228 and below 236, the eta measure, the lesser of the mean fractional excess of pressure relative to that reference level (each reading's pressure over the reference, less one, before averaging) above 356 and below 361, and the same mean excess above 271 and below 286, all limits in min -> -0.21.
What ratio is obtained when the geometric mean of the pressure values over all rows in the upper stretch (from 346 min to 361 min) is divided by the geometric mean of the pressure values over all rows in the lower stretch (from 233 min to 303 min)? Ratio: 0.92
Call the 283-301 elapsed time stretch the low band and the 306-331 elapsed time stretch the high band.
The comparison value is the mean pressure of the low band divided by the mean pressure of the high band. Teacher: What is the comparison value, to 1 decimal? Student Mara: 1.6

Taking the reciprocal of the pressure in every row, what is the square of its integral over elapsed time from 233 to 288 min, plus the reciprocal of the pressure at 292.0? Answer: 151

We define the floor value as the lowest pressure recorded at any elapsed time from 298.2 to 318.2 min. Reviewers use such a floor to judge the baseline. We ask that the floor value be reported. 1.733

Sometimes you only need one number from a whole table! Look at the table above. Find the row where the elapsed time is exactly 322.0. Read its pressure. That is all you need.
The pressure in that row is 3.162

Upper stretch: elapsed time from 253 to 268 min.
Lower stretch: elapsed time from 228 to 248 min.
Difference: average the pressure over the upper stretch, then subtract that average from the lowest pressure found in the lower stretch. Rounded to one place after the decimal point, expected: 0.6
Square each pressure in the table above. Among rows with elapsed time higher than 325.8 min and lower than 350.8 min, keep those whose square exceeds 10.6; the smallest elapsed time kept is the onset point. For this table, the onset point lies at 344.5 min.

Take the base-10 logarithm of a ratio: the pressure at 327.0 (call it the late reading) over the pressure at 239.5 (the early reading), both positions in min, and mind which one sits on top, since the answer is -0.3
